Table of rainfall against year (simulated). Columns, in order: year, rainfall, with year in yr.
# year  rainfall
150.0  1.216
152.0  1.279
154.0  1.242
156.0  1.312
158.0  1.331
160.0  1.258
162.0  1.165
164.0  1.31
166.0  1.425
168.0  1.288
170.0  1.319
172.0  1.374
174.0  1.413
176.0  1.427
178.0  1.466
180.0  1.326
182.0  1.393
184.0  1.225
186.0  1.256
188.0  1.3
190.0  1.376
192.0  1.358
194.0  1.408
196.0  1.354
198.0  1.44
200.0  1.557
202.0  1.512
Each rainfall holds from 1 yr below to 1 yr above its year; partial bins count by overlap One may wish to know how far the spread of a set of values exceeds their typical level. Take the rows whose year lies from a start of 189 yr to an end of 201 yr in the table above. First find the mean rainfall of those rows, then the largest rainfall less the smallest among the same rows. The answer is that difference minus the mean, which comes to -1.21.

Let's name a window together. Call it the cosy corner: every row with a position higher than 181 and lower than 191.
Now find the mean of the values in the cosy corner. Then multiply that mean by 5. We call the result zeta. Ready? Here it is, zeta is 6.55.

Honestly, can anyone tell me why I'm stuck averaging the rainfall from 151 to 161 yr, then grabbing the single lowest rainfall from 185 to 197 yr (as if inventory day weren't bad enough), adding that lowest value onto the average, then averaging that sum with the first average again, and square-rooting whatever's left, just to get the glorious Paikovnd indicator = 1.38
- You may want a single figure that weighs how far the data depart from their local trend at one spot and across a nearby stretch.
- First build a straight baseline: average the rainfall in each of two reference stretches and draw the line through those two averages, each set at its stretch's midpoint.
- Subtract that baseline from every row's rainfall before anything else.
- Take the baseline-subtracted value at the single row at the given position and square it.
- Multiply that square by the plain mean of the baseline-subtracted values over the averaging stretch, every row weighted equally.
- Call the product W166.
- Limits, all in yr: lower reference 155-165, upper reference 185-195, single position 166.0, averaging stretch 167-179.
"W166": 0.0015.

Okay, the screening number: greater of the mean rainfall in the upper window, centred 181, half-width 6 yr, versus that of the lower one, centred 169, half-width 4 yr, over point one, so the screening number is 13.5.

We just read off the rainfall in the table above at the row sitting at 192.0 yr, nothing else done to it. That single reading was 1.358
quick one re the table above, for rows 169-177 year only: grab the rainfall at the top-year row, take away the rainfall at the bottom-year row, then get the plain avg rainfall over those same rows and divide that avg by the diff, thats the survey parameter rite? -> 13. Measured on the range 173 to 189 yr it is -12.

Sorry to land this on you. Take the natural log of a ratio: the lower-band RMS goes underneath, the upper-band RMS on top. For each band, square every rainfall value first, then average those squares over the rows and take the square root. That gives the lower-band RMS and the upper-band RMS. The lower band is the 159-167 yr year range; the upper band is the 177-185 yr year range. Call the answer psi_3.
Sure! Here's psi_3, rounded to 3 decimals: 0.047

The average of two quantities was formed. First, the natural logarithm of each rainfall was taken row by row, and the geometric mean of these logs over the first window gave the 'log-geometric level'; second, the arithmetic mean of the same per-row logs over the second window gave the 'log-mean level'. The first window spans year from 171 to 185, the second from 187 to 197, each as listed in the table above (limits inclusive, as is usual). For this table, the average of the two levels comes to 0.309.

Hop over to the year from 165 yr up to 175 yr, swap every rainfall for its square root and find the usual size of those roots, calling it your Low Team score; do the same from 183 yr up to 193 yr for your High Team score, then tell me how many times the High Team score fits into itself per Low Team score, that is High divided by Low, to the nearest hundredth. 0.98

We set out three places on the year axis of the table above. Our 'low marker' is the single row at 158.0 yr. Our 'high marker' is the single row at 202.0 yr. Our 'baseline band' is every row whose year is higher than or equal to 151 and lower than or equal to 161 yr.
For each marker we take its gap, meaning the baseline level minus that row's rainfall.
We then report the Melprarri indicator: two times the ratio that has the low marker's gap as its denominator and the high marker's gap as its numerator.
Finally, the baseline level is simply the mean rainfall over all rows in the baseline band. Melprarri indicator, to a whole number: 10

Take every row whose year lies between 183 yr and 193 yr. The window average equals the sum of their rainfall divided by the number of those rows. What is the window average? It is 1.30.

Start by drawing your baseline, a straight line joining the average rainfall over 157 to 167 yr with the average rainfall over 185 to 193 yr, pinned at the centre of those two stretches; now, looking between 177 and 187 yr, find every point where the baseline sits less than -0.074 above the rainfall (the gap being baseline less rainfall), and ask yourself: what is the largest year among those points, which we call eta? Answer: 182.0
